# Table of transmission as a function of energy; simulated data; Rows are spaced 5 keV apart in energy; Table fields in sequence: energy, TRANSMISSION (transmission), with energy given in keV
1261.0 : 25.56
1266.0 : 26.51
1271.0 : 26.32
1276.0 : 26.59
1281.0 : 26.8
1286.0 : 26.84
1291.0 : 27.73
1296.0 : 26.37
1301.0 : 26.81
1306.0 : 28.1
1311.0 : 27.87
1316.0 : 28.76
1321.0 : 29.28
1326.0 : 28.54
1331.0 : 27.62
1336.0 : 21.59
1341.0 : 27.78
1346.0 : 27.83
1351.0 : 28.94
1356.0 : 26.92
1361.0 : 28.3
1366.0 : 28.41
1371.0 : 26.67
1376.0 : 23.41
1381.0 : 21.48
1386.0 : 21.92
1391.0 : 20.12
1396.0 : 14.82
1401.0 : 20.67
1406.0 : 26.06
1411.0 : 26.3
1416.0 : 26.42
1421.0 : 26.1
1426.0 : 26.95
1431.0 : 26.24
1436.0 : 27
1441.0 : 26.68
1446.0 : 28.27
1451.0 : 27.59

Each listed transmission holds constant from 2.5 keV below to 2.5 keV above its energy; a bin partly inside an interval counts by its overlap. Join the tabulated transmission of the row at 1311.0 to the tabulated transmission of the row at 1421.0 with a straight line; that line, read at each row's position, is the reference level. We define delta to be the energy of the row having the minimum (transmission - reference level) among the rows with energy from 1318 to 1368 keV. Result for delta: 1336.0 keV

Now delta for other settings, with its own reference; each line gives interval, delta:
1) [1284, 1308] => 1296.0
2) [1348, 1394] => 1391.0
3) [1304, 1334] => 1311.0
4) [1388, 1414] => 1396.0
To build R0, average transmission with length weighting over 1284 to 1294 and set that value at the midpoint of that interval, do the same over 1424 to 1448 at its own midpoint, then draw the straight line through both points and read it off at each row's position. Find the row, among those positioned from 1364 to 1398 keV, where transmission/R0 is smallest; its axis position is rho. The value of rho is 1396.0 keV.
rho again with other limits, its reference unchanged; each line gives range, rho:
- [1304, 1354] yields 1336.0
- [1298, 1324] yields 1301.0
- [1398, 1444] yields 1401.0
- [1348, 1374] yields 1371.0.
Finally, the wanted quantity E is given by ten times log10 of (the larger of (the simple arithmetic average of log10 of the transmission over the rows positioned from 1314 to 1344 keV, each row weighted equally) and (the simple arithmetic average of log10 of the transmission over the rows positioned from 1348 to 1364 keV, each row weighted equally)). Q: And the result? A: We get 1.61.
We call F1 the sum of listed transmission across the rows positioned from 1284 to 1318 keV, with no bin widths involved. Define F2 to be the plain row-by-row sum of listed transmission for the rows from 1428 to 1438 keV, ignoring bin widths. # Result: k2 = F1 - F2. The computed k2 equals 139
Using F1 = 192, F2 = 53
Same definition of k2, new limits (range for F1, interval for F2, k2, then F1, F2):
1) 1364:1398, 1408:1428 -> 51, 157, 106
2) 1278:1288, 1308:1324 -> -32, 54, 86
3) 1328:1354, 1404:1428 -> 2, 134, 132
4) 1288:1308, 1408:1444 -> -77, 109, 186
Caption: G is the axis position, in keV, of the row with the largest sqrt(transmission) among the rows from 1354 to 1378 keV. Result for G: 1366.0 keV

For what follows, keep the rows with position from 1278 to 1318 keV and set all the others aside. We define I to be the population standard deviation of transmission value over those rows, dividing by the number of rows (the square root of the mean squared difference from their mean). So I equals 0.8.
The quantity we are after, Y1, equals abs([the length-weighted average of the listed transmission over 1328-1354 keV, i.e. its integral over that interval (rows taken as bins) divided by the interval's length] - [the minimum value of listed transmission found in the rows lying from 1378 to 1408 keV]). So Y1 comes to 12.0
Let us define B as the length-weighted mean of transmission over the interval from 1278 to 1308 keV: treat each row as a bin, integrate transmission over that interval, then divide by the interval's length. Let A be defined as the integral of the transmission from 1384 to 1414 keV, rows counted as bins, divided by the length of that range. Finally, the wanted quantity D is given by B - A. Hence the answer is 5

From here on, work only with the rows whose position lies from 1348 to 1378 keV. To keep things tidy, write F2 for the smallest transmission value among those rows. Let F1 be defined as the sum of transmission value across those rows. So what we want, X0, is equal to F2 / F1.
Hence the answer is 0.144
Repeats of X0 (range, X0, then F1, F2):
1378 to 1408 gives 0.118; 125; 14.82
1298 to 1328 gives 0.158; 169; 26.81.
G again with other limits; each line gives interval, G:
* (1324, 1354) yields 1351.0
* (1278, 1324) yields 1321.0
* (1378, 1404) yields 1386.0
